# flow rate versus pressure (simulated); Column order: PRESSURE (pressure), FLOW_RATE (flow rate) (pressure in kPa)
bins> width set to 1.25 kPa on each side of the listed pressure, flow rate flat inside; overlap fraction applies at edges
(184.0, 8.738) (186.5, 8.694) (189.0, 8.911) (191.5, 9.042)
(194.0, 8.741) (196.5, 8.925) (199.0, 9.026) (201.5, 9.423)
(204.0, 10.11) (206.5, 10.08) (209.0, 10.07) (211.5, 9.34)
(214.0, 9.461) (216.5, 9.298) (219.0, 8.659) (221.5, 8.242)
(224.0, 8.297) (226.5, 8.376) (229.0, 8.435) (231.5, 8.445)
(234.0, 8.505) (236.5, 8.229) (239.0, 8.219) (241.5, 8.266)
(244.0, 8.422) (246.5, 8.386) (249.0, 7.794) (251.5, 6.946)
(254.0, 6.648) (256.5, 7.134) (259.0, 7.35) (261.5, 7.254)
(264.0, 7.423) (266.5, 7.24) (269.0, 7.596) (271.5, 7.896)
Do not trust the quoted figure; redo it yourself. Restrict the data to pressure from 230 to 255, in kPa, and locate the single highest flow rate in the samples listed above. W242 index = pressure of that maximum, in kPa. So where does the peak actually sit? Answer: 234.0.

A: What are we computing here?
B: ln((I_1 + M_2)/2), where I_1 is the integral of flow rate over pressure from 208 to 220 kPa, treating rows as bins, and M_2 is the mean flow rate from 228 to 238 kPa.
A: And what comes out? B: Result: 4.1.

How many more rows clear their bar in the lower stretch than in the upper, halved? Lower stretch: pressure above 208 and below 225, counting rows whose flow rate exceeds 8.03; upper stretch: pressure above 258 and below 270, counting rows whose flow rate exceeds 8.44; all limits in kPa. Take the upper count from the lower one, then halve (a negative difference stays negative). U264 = 3.50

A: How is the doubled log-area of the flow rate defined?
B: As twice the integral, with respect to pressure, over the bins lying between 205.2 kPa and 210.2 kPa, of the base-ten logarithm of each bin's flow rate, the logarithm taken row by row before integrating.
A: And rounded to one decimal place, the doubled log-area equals 10.0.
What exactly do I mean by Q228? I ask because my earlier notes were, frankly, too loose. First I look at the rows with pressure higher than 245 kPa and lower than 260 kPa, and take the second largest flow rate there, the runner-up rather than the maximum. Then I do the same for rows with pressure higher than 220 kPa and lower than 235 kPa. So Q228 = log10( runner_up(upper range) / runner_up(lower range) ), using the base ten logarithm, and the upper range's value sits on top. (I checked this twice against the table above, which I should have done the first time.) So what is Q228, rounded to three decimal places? -0.035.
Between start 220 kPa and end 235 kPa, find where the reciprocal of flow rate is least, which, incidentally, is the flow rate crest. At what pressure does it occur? 234.0 kPa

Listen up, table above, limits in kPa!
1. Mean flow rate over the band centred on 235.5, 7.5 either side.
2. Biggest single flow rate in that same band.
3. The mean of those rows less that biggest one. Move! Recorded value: -0.16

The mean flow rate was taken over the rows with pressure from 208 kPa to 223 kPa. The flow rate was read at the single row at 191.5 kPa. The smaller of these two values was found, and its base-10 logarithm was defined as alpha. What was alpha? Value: 0.956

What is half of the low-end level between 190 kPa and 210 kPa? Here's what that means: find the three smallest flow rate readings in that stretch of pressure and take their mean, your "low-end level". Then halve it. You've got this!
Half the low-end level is 4.45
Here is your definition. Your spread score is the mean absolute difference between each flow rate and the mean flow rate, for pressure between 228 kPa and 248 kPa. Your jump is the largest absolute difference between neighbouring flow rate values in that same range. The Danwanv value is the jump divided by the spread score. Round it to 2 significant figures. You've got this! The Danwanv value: 2.9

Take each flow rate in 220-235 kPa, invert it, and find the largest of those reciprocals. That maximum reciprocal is 0.121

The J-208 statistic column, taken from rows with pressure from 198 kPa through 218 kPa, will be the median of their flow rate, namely 9.44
